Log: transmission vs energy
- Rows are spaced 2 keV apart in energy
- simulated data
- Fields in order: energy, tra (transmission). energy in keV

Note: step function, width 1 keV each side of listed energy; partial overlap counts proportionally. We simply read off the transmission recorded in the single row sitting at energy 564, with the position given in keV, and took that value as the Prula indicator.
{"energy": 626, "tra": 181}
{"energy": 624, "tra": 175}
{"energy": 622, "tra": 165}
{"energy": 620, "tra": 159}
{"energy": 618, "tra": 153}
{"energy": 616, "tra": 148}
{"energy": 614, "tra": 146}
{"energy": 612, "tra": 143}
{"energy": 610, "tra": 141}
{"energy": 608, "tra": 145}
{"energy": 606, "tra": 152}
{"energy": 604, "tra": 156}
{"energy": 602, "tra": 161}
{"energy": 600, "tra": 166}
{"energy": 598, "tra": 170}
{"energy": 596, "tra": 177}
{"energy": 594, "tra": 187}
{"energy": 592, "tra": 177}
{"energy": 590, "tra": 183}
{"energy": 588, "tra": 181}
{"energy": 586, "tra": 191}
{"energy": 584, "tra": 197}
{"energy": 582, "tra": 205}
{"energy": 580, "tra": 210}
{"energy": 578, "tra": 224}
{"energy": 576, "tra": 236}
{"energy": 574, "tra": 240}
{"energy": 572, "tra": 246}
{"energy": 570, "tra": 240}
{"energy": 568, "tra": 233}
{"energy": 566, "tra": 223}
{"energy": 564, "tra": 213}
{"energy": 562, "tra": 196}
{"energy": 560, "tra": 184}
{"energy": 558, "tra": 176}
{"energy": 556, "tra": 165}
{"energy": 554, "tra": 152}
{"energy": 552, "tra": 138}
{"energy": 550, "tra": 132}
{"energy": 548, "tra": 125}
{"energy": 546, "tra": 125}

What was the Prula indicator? 213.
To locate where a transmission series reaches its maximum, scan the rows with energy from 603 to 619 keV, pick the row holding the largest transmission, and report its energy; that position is 604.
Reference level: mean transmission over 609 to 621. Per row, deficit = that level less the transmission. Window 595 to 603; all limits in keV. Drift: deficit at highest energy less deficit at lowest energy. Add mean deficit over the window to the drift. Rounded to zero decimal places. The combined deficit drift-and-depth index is -4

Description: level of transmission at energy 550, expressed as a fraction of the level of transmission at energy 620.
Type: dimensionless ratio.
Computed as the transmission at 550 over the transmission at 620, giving 0.83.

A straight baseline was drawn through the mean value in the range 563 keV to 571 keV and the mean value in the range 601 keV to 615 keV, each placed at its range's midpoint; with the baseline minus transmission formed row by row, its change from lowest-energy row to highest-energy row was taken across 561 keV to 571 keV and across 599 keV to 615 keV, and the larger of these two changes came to -7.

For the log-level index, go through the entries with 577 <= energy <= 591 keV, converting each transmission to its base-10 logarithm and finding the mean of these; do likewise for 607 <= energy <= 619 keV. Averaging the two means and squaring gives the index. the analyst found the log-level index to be 4.98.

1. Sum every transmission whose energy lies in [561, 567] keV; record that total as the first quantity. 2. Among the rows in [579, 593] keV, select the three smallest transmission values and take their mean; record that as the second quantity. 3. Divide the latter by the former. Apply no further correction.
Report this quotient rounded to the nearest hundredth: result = 0.29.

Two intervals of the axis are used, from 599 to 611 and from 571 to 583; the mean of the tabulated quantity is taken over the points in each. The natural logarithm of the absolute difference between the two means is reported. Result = 4.3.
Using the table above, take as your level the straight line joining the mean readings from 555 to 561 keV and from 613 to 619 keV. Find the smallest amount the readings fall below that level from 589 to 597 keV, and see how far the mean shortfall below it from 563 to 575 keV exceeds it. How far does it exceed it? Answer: -34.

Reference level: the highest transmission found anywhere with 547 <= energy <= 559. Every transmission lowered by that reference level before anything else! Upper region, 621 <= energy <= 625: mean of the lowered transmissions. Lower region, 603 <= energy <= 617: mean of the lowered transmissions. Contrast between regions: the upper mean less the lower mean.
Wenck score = 23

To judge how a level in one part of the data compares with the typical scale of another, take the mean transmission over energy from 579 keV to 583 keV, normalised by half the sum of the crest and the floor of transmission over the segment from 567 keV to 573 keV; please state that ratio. 0.87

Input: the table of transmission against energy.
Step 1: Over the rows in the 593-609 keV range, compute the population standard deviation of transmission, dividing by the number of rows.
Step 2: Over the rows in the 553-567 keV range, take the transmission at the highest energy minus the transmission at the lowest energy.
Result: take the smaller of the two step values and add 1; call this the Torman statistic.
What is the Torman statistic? 13.8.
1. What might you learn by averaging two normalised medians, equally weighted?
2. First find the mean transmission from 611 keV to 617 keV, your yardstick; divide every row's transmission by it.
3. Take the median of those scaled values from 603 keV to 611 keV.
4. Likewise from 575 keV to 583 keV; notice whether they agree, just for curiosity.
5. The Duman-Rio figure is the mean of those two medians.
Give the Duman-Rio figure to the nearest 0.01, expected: 1.25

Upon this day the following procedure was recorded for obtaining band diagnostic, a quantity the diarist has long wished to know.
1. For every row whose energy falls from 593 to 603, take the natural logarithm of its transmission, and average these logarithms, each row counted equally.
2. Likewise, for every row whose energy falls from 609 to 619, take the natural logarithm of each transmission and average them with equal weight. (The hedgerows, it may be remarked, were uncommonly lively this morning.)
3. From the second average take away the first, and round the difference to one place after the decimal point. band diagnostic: -0.2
